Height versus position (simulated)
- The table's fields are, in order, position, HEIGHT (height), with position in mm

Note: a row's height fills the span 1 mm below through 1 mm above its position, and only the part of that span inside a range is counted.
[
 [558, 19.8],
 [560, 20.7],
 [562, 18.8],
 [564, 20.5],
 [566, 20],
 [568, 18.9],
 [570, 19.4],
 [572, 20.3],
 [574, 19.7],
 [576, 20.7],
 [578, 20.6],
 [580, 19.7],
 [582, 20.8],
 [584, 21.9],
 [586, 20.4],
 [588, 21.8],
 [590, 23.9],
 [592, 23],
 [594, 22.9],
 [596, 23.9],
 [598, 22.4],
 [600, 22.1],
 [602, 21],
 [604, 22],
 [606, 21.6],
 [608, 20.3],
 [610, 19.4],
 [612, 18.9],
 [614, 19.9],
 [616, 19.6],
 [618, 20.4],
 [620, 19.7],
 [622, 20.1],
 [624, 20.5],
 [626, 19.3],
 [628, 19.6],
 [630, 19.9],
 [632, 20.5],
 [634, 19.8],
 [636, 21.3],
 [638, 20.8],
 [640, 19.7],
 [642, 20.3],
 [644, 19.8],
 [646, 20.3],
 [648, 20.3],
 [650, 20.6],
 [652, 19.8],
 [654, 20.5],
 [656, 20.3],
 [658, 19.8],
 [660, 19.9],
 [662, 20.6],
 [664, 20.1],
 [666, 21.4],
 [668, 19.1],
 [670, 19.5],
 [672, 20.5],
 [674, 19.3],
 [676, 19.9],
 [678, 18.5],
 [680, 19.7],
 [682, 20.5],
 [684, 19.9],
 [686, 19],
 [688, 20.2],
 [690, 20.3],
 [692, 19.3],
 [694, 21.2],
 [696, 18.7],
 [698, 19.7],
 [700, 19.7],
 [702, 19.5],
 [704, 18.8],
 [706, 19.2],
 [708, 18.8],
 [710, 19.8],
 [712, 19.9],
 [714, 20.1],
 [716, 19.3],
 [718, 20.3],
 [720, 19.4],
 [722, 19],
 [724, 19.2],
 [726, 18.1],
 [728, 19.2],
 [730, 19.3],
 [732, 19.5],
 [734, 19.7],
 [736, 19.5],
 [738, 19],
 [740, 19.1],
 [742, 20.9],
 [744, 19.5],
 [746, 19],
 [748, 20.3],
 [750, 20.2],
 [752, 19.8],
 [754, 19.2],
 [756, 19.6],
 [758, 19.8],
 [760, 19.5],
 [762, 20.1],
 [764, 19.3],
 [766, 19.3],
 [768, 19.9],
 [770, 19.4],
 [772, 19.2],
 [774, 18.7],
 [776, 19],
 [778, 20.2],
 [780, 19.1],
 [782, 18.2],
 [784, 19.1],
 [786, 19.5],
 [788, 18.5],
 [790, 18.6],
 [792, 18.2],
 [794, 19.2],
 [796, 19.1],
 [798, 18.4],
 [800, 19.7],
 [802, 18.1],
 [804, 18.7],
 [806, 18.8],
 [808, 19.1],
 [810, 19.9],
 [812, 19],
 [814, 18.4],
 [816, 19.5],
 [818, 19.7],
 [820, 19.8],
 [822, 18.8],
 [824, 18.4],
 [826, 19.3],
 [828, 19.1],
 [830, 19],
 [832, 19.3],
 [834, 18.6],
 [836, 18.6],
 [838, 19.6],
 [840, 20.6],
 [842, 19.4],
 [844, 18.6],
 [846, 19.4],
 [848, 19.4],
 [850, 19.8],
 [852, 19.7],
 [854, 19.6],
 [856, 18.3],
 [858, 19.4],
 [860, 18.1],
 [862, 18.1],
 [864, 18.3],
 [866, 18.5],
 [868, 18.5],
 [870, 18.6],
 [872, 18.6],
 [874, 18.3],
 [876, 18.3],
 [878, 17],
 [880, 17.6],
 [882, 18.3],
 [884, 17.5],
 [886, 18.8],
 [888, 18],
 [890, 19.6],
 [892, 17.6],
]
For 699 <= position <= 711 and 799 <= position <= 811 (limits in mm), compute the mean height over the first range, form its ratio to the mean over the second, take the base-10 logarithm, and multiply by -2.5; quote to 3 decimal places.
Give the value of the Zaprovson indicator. -0.014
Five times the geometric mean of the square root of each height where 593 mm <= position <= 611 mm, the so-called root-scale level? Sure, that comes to 23.3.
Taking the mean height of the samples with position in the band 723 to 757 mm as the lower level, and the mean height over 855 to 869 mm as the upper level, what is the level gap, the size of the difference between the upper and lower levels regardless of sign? 1.0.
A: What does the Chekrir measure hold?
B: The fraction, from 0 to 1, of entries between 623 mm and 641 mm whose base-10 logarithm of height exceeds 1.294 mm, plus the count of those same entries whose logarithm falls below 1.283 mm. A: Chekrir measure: 0.8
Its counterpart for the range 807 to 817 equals 3.2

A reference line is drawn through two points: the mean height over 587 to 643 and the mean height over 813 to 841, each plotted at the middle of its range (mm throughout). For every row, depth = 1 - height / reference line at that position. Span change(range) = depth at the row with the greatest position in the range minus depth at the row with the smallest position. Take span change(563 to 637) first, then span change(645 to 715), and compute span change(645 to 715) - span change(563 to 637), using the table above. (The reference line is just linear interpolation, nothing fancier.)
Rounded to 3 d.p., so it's 0.049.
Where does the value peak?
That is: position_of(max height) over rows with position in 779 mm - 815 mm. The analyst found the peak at 810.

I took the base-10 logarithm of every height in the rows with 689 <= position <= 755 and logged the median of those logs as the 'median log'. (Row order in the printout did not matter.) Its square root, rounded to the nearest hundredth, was 1.14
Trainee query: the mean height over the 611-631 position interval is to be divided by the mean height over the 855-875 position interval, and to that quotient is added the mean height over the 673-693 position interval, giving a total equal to 20.73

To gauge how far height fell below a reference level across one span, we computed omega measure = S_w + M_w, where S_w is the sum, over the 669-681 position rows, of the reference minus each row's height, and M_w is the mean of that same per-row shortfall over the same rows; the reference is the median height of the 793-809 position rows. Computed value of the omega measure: -4.3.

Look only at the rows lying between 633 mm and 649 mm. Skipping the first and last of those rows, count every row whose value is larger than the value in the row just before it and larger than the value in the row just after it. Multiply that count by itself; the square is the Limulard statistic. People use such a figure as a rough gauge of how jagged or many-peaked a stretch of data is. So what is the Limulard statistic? 4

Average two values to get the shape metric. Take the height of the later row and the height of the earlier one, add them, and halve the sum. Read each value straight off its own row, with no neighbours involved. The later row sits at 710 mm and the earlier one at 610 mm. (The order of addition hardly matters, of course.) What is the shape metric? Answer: 19.6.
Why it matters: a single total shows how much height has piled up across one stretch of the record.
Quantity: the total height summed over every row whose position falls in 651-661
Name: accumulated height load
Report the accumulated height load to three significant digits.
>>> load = 100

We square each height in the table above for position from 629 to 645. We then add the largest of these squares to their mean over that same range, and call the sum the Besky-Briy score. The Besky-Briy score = 865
